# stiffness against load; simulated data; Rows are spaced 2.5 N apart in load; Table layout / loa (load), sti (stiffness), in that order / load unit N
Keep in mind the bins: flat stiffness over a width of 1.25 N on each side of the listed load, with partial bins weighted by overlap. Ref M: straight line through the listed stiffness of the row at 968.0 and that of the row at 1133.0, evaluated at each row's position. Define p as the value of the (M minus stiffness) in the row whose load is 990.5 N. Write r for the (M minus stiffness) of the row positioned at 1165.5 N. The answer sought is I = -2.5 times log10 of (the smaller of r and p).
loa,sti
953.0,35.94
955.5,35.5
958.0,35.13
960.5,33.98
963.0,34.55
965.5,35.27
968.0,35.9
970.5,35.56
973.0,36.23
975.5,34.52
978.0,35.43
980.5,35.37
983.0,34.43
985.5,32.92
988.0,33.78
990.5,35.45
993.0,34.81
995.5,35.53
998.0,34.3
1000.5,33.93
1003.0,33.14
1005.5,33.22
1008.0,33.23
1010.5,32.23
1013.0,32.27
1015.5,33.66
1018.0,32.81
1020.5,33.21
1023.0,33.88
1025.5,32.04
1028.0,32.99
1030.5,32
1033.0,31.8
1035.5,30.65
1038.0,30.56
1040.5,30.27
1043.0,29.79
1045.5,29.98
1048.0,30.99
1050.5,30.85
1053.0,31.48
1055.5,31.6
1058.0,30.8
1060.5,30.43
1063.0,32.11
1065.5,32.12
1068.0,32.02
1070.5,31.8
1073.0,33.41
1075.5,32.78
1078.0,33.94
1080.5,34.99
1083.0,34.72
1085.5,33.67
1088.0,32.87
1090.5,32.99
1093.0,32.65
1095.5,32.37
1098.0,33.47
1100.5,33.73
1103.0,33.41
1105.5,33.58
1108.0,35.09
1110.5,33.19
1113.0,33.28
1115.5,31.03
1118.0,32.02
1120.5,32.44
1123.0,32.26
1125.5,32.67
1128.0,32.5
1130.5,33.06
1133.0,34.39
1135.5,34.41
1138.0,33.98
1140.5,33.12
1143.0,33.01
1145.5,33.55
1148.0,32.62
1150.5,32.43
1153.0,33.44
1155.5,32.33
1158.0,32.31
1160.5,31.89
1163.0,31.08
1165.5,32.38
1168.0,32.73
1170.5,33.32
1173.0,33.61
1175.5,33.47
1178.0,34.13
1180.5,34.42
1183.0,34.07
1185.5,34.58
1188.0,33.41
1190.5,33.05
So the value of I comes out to 1.53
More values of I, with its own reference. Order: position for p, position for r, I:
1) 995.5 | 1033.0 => 2.32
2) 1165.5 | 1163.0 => -0.58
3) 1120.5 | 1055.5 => -0.79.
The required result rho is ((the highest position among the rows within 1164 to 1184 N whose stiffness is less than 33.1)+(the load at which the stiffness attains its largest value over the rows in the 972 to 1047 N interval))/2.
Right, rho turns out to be 1070.5 N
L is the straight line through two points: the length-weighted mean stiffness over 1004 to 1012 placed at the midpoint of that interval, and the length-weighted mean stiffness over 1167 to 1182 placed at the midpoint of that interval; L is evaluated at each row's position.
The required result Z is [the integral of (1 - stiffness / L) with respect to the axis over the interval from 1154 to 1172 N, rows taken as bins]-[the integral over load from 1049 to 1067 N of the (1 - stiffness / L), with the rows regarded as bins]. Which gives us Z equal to -0.3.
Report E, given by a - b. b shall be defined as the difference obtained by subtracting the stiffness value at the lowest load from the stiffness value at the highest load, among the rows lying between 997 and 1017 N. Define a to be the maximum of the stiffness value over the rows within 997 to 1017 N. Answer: 34.9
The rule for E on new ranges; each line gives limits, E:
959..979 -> 34.8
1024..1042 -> 34.8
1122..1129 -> 32.4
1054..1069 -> 31.7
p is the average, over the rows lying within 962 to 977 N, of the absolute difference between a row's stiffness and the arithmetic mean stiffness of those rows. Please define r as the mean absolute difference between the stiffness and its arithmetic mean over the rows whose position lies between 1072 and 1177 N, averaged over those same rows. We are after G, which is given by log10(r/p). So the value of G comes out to 0.10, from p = 0.56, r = 0.70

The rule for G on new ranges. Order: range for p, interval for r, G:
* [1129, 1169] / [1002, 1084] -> 0.19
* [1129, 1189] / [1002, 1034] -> -0.10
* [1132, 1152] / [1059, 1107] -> 0.11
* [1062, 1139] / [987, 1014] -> 0.06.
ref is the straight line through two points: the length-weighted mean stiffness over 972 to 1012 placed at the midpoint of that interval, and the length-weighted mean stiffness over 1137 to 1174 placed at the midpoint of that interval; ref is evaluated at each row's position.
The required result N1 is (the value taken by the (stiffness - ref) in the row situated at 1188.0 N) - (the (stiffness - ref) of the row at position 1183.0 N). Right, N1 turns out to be -0.6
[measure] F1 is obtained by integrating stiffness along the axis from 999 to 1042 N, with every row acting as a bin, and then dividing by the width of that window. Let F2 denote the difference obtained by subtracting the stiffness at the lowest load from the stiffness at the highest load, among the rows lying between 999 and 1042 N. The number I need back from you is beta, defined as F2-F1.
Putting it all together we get -36.1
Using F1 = 32.5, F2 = -3.7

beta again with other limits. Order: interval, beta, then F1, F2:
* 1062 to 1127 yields -32.5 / 33.0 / 0.6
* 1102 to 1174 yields -32.7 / 32.9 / 0.2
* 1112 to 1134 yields -31.5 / 32.6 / 1.1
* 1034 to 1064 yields -29.3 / 30.8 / 1.5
